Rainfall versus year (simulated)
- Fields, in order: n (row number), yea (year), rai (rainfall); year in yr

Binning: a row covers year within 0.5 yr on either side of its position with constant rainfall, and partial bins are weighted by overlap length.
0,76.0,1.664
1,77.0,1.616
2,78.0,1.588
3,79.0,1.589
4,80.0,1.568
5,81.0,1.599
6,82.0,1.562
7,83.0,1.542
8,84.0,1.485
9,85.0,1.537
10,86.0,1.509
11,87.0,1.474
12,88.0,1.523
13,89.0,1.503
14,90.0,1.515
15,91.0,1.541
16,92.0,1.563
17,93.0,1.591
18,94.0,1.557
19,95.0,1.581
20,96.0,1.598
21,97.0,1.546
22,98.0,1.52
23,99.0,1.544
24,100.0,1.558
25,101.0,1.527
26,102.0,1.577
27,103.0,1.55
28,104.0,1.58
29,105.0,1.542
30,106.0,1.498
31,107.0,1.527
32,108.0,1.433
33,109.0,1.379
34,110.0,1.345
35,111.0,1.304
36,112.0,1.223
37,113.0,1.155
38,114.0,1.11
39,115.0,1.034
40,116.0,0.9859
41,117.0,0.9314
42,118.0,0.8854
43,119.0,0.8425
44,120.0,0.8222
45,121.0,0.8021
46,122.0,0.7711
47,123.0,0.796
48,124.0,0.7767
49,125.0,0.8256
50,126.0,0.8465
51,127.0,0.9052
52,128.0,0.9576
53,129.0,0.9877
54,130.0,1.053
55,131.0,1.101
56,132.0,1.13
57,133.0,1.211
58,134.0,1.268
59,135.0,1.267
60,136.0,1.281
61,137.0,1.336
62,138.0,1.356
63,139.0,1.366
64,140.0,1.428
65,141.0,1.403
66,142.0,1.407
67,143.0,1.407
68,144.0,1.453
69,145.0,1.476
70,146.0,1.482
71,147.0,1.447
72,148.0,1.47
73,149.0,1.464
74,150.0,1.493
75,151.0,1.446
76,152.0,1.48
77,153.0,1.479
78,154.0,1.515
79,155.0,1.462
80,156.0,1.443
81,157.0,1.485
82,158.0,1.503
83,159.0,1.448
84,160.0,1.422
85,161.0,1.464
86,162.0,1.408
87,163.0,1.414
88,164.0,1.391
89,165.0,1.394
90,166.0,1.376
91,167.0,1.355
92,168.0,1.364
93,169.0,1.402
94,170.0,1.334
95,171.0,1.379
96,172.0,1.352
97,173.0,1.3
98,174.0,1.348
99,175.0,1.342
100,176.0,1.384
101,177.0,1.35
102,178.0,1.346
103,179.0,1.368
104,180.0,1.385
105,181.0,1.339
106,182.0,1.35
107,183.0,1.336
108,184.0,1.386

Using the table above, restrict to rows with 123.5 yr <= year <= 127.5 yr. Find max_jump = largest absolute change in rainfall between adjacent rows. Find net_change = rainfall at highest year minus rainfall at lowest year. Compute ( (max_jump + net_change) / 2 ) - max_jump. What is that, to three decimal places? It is 0.035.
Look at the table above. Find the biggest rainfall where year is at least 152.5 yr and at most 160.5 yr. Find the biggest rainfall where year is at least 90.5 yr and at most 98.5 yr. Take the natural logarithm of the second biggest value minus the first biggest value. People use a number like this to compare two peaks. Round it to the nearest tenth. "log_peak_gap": -2.5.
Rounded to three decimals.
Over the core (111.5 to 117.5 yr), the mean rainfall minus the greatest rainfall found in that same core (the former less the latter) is -0.150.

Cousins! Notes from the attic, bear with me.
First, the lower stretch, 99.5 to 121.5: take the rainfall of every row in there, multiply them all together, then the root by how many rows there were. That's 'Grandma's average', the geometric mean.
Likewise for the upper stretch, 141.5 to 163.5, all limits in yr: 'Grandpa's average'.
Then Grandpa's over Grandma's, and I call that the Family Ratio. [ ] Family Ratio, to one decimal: 1.2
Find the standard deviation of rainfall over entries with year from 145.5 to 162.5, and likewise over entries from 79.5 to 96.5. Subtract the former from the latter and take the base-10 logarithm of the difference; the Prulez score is -2.0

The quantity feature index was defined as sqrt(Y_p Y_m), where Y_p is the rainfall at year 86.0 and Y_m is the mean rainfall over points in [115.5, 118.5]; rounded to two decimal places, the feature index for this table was 1.19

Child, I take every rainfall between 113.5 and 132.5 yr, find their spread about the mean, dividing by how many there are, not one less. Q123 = 0.12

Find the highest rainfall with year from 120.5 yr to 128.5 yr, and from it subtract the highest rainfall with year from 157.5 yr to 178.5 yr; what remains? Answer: -0.55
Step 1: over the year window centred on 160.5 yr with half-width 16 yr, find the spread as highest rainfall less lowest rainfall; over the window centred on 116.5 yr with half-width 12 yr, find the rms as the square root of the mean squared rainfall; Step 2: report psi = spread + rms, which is 1.3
